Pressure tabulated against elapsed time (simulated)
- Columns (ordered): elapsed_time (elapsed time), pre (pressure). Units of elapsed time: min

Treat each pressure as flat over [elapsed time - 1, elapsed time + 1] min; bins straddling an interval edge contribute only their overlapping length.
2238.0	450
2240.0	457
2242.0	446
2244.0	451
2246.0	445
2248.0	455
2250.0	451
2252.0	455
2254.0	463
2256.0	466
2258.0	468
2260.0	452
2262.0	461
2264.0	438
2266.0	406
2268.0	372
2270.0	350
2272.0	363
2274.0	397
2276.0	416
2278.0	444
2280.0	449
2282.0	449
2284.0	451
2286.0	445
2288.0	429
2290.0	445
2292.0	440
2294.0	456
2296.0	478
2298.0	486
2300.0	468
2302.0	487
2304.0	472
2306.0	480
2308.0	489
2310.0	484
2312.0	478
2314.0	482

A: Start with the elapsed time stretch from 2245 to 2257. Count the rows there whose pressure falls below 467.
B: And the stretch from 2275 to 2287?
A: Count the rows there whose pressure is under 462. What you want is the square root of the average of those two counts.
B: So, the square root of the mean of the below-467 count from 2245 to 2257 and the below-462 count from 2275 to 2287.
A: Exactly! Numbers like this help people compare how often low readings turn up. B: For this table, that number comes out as 2.45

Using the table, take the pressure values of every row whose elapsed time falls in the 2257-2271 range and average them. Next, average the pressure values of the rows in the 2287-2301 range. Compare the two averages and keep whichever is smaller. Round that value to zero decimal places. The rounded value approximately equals 421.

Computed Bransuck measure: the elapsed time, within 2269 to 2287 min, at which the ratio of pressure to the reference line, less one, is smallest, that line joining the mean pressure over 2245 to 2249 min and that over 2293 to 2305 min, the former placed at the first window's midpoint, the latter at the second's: 2270.0 min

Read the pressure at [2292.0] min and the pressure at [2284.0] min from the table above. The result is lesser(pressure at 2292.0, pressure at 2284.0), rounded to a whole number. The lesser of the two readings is 440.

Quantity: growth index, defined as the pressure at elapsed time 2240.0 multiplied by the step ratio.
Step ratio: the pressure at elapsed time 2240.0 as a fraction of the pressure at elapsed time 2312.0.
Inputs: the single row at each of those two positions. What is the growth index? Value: 437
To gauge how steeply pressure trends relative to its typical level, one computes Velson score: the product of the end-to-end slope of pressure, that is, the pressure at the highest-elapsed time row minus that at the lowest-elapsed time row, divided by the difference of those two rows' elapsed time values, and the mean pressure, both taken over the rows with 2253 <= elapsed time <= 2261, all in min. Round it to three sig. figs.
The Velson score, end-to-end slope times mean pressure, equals -847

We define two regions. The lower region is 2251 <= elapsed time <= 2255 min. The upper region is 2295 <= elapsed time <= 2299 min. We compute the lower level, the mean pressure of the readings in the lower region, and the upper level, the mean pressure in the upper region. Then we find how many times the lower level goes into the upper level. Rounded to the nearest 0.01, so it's 1.05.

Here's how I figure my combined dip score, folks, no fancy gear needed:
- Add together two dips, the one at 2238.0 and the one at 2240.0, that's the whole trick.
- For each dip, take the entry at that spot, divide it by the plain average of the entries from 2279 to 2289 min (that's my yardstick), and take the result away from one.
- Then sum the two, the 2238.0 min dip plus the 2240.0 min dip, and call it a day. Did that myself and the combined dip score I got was -0.04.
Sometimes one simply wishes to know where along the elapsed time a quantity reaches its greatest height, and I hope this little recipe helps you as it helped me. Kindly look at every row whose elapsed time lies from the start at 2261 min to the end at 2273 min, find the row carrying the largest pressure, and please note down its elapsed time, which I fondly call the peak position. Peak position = 2262.0 min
